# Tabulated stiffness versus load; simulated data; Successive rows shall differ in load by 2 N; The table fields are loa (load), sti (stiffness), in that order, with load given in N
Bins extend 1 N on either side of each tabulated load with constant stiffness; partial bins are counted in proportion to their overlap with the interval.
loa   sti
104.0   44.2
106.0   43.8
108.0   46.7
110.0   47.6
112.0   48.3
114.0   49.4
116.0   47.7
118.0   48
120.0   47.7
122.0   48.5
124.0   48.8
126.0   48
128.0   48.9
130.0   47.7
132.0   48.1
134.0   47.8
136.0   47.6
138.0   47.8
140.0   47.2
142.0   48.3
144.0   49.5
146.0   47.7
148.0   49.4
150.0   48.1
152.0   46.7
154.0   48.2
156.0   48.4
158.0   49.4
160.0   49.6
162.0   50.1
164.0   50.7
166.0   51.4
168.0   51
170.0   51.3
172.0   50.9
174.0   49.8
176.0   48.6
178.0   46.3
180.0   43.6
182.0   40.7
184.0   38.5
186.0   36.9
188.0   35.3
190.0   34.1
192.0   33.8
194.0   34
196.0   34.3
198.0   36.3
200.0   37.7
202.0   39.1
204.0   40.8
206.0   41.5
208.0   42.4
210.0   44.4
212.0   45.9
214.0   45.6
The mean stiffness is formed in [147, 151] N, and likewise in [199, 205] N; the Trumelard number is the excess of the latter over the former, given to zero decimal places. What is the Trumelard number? -10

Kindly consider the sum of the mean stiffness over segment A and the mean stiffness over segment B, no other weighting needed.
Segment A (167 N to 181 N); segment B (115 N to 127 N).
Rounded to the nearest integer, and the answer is 97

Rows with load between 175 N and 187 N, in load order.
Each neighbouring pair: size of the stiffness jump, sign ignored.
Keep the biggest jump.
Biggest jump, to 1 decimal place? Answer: 2.9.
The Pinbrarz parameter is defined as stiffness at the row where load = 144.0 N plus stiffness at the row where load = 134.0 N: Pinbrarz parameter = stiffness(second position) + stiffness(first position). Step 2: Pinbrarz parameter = 97.3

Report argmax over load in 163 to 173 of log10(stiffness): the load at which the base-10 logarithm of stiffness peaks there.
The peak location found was 166.0 N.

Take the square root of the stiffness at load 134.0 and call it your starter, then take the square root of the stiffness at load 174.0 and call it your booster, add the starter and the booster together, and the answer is 14.0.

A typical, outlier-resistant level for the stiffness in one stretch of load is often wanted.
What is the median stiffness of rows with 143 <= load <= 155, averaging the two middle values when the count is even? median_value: 48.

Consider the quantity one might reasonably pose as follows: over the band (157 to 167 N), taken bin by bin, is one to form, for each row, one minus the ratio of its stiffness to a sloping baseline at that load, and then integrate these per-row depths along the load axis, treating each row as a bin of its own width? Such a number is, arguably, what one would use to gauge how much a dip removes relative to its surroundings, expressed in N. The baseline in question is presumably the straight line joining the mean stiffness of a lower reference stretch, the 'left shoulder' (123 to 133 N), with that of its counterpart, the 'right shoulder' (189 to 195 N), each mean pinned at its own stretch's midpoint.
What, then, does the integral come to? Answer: -2.4 N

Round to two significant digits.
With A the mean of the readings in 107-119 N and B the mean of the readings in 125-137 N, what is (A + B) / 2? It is 48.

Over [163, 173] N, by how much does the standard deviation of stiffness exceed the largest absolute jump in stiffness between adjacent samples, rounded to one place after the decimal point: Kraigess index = -0.4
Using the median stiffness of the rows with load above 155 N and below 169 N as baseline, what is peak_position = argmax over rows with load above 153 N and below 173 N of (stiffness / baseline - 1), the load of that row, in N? 166.0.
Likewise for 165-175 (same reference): 166.0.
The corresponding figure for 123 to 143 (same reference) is 128.0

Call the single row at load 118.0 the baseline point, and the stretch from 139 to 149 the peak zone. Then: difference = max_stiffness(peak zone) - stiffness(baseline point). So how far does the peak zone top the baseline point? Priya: 1.5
